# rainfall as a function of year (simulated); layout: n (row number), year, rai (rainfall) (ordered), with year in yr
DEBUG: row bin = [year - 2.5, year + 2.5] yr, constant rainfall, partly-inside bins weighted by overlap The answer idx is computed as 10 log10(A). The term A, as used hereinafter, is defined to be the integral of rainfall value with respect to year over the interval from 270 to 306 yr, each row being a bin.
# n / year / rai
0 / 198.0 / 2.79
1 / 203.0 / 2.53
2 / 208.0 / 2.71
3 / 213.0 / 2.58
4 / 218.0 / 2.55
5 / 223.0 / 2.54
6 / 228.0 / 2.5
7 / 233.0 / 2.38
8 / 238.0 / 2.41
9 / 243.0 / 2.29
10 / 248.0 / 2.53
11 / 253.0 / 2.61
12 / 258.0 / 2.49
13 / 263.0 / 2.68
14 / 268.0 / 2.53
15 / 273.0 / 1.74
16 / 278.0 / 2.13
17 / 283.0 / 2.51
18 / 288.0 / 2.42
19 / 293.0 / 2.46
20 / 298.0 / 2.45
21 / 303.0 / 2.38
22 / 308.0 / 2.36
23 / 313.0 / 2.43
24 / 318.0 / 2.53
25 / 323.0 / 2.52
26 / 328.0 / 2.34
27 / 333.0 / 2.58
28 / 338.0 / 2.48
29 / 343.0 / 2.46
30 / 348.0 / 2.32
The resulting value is 19.2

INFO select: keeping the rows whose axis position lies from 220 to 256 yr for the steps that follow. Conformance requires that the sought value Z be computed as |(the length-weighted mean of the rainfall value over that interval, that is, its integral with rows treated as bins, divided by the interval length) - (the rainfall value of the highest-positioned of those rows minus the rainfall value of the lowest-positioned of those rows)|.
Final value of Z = 2.4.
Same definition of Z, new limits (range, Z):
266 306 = 2.5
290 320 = 2.4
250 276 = 3.3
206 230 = 2.8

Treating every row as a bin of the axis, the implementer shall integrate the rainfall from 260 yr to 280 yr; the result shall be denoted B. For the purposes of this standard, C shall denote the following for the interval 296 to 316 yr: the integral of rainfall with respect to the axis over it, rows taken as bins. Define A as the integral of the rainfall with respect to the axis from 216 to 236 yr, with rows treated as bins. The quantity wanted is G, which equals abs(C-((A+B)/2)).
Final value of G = 0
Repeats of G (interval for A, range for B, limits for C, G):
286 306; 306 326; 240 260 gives 1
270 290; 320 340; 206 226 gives 5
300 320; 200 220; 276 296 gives 2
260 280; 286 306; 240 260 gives 3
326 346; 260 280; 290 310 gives 1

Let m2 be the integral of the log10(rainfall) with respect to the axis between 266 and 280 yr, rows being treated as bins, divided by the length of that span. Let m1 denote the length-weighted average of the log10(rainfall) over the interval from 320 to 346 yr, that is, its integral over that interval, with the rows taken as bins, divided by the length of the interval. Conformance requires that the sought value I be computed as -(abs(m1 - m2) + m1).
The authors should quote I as -0.47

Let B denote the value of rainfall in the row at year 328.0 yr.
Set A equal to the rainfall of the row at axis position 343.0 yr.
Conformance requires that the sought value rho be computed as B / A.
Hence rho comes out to 0.95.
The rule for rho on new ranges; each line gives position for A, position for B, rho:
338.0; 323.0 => 1.02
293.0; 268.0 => 1.03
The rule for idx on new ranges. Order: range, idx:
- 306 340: 19.2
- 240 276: 19.4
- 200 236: 19.6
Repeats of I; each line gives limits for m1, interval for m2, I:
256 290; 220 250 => -0.39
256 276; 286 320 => -0.39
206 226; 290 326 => -0.44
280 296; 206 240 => -0.40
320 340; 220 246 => -0.40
